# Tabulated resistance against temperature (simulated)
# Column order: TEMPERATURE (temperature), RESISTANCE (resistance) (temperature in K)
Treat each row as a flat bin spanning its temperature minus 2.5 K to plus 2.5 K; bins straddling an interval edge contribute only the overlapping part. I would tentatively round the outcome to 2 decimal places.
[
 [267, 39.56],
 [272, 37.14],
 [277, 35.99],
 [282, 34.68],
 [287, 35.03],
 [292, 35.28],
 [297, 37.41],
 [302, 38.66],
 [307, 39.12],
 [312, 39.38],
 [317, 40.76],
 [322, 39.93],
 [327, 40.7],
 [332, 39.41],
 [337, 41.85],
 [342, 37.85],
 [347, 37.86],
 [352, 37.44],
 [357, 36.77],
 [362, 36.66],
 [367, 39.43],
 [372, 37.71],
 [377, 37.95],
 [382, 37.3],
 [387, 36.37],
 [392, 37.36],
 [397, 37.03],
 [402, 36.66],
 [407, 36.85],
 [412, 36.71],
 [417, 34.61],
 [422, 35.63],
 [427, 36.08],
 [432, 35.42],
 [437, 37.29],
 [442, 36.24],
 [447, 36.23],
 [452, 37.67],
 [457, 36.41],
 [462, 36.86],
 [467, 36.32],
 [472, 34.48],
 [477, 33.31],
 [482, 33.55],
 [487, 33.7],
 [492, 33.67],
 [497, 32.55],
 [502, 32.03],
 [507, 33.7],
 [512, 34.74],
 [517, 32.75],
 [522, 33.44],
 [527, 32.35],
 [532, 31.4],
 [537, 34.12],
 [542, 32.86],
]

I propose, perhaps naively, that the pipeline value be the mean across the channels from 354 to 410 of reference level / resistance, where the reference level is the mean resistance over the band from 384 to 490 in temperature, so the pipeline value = 0.96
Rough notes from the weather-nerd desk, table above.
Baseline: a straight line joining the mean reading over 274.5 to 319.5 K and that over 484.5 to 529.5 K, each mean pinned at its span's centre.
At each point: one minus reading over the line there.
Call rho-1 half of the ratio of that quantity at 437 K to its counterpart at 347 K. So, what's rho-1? 1.0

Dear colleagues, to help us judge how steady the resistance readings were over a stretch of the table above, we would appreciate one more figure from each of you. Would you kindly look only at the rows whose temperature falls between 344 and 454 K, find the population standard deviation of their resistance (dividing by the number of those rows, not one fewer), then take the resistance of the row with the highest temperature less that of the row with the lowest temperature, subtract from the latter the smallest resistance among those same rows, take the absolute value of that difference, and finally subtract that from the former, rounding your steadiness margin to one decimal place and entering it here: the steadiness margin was -33.8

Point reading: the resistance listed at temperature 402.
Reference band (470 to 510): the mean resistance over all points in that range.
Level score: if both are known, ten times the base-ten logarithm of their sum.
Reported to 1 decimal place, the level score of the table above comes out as 18.5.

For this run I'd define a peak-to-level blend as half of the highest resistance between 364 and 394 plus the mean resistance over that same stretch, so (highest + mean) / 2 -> 38.6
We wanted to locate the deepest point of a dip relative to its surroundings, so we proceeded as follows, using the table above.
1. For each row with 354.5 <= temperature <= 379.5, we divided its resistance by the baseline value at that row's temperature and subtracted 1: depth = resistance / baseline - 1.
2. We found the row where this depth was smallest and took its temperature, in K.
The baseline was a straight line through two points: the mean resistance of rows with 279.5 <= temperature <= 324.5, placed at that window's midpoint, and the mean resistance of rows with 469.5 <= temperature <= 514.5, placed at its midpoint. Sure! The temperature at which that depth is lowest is 357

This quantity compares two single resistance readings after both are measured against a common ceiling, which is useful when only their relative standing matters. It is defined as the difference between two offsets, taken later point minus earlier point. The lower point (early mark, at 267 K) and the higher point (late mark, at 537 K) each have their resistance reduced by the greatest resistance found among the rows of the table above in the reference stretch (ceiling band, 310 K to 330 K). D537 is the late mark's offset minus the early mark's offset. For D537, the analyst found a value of -5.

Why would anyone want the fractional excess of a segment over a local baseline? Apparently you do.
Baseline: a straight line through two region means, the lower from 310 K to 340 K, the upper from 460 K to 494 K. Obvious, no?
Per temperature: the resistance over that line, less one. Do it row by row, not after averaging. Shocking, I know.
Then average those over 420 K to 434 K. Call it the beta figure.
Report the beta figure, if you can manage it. -0.020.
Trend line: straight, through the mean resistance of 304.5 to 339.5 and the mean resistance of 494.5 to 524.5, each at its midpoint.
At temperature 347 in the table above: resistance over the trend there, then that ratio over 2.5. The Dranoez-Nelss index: 0.386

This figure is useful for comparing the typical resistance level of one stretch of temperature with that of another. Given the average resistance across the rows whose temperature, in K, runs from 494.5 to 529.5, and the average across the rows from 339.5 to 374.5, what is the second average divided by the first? 1.14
